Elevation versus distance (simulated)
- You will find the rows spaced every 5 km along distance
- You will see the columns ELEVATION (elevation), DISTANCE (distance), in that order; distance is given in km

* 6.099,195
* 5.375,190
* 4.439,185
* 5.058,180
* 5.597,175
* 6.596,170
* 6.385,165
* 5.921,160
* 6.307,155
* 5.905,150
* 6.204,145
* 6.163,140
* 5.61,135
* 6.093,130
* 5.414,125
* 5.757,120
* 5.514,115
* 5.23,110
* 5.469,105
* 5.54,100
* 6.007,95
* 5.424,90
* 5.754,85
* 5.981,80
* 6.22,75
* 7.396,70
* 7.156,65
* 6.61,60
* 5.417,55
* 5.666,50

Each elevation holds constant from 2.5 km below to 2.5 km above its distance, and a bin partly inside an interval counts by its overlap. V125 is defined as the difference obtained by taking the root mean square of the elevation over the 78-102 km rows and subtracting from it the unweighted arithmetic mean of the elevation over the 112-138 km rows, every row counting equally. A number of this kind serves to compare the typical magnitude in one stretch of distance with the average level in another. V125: 0.1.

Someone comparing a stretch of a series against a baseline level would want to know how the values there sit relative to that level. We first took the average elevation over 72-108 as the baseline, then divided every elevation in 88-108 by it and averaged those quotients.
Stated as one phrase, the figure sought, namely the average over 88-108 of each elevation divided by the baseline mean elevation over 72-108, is 0.97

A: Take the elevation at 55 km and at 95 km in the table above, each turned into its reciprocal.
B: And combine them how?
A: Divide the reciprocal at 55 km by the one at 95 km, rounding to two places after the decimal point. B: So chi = 1.11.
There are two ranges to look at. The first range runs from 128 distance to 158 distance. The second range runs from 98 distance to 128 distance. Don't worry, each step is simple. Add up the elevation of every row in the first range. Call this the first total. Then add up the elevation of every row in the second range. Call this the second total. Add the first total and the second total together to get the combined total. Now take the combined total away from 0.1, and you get -69.1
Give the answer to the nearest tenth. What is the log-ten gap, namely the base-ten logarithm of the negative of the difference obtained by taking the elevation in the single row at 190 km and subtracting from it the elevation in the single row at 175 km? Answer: -0.7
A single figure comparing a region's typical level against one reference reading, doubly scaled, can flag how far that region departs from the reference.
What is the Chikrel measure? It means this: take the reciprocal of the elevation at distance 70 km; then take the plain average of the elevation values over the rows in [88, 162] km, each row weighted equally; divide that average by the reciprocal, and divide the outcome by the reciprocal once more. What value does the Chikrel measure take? 316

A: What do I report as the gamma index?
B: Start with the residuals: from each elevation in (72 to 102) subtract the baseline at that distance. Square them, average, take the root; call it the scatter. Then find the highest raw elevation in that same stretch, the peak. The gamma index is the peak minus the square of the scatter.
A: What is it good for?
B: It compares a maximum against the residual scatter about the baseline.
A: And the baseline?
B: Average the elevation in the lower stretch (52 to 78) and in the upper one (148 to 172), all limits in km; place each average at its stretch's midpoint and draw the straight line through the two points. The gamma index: 5.7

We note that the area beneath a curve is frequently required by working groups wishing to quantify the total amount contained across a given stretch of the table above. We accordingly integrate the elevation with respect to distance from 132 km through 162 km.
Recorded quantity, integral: 181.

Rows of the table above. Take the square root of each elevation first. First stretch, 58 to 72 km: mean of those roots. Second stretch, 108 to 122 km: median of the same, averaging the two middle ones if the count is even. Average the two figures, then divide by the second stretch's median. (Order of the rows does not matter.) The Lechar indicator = 1.07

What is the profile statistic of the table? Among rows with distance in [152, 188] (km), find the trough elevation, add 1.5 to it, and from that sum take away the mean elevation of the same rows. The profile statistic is 0.18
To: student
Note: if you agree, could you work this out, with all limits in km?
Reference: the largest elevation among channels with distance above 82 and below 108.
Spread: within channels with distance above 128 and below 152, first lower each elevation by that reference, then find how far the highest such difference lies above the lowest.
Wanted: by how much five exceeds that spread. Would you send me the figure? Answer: 4.41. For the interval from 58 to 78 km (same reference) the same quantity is 3.82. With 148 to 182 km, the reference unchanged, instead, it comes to 3.46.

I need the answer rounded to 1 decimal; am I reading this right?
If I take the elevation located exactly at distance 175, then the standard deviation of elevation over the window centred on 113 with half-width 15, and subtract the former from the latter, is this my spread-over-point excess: -5.4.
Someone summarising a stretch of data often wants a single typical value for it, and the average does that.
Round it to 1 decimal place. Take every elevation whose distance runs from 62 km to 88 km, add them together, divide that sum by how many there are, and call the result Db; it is 6.5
